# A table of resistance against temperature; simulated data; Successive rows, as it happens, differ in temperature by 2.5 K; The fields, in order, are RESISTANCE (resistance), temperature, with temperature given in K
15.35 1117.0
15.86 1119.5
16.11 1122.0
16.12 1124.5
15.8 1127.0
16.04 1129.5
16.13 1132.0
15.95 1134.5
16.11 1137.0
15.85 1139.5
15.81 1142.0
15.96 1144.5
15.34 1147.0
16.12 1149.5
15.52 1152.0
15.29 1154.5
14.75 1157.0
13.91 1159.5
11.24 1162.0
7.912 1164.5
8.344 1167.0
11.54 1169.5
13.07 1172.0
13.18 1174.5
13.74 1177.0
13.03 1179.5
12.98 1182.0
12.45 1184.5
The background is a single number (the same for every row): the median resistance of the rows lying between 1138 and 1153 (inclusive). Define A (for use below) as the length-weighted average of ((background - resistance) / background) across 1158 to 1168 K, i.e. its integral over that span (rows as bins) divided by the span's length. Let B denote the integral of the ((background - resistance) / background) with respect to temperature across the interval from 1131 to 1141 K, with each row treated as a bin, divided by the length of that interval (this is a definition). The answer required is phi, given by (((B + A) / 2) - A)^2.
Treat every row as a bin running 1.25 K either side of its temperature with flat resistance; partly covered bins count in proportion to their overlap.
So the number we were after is 0.030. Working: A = 0.34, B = -0.011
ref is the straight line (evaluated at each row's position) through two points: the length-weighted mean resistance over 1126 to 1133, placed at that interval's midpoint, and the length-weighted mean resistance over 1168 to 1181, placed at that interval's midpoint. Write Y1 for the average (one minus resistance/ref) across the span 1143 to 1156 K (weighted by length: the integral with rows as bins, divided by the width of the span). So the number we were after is -0.07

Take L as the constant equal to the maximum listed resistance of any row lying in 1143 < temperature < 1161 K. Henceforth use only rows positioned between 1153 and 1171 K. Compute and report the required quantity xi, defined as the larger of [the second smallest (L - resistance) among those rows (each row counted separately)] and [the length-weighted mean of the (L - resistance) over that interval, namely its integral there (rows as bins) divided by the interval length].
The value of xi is 4.20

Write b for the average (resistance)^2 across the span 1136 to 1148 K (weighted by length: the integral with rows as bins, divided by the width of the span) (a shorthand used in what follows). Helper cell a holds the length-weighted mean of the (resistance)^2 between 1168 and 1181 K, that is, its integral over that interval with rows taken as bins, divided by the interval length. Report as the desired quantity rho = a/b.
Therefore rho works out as 0.66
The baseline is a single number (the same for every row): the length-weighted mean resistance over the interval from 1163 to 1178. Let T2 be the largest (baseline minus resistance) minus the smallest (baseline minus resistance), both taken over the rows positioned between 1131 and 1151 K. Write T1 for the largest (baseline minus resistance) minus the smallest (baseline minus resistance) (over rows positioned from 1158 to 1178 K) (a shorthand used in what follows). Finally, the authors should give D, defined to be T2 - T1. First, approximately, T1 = 6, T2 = 0.8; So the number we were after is -5.2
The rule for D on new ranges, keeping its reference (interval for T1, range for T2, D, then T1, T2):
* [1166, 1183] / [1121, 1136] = -5.1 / 5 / 0.3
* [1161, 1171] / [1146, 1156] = -2.8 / 4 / 0.8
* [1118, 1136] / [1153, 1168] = 7.0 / 0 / 7.4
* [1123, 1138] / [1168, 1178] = 1.9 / 0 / 2.2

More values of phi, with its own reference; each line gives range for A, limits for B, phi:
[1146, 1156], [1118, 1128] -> 0.000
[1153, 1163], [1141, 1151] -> 0.004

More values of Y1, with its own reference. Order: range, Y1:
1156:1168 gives 0.18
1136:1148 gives -0.05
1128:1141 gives -0.02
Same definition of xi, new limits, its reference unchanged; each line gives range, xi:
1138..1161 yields 0.76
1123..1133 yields 0.10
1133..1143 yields 0.18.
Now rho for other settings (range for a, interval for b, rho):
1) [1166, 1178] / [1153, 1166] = 0.89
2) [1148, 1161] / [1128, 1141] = 0.89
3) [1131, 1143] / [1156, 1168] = 1.91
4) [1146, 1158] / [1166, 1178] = 1.61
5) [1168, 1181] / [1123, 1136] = 0.65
